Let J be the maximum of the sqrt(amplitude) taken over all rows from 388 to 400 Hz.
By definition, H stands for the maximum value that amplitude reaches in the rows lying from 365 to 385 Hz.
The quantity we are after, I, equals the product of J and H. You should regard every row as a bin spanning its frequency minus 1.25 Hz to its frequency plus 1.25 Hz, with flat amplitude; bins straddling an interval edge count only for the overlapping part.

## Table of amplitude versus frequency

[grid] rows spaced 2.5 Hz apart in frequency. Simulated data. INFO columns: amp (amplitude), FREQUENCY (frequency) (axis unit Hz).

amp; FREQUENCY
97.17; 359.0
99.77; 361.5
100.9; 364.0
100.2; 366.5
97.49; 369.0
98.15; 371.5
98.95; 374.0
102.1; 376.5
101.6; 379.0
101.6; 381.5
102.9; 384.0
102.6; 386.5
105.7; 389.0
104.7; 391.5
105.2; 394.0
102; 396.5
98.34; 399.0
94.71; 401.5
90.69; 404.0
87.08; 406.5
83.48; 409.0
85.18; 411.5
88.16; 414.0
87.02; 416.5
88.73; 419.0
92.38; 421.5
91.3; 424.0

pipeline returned 1058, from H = 102.9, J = 10.3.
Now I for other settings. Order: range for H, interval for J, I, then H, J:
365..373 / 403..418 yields 954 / 100.2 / 9.5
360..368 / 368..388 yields 1024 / 100.9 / 10.1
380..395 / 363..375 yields 1062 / 105.7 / 10.0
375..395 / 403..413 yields 1007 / 105.7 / 9.5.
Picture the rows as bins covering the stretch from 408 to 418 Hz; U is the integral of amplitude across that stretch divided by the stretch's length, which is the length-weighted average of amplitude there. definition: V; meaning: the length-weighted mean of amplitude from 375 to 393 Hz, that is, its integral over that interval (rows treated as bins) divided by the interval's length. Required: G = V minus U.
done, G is 17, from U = 86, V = 103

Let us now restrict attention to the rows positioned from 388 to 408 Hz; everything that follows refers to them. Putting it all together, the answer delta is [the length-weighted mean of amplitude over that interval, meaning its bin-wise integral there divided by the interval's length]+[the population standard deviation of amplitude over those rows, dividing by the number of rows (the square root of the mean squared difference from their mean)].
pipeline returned 105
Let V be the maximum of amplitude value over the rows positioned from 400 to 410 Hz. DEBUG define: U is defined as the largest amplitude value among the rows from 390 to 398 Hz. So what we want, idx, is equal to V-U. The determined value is -10.5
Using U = 105.2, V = 94.71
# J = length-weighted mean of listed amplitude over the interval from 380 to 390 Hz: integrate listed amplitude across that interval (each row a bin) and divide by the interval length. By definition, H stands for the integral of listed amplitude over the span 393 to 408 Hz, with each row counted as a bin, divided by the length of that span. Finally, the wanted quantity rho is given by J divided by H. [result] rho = 1.07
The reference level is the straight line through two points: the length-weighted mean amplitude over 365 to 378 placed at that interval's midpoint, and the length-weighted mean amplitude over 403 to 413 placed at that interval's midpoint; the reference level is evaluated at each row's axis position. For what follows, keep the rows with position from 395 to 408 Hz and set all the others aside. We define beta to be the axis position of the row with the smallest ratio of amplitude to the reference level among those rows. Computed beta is 406.5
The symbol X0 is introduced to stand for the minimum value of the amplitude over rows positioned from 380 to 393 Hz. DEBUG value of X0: 101.6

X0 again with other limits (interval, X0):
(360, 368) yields 99.77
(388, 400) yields 98.34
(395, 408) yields 87.08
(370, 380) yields 98.15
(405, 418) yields 83.48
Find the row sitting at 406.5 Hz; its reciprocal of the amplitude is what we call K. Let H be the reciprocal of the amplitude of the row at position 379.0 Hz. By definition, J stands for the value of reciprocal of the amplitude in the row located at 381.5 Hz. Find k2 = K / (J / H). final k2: 0.0115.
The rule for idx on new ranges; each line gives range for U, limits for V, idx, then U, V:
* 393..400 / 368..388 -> -2.3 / 105.2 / 102.9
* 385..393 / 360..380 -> -3.6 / 105.7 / 102.1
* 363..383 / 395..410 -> -0.1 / 102.1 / 102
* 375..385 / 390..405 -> 2.3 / 102.9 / 105.2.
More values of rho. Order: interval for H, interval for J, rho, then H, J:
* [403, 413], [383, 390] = 1.20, 87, 104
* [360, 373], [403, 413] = 0.87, 99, 87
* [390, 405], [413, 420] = 0.88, 100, 88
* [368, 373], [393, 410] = 0.97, 98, 95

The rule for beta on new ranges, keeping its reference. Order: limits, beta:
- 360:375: 361.5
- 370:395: 371.5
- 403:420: 409.0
